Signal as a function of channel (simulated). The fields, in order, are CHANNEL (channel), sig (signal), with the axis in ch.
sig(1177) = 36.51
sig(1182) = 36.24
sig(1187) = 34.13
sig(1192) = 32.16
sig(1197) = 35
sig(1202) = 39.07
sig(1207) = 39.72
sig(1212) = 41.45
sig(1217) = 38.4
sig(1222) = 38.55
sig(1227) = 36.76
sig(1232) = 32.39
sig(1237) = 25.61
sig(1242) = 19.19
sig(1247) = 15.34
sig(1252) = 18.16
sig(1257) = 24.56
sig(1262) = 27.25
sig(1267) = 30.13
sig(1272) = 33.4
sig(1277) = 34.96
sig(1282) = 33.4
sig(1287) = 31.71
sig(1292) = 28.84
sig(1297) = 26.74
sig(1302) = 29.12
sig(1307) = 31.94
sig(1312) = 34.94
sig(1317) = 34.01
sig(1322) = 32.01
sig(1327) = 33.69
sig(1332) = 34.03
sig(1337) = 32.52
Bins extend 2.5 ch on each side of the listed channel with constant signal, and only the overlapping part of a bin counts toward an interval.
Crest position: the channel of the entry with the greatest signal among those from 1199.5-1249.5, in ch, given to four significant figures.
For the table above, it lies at 1212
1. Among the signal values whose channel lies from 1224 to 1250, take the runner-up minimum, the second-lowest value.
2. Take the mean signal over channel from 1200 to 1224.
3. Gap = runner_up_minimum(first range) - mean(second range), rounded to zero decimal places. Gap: -20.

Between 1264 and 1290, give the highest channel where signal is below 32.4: 1287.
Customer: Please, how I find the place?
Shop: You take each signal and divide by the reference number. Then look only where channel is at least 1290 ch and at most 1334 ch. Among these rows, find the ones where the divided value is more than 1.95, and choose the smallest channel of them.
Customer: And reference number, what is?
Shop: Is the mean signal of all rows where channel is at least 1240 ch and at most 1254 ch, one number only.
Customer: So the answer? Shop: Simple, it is 1312 ch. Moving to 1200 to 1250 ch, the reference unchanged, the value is 1202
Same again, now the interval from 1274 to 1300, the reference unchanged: 1277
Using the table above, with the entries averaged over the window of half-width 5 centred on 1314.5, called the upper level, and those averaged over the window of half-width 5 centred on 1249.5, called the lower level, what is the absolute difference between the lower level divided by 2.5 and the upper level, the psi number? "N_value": 28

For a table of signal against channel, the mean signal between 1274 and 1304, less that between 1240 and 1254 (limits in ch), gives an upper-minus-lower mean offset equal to 13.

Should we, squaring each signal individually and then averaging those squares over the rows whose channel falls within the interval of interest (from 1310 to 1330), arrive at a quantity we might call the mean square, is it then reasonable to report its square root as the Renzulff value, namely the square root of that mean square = 33.7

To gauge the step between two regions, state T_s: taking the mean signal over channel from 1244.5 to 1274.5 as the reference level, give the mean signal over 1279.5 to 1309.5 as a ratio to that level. 1.2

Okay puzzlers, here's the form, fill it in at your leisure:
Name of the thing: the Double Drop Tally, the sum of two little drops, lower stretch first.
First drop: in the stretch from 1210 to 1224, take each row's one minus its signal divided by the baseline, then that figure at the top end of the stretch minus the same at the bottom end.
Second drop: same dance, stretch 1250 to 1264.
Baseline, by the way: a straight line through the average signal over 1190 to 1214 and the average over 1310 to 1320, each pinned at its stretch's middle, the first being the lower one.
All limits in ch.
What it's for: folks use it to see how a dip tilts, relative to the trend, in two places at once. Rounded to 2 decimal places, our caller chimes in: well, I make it -0.19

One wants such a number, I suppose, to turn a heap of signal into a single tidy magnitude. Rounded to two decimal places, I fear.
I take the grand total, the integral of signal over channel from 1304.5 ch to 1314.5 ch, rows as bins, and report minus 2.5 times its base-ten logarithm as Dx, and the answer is -6.31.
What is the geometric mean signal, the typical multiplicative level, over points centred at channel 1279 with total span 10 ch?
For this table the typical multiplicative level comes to 34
